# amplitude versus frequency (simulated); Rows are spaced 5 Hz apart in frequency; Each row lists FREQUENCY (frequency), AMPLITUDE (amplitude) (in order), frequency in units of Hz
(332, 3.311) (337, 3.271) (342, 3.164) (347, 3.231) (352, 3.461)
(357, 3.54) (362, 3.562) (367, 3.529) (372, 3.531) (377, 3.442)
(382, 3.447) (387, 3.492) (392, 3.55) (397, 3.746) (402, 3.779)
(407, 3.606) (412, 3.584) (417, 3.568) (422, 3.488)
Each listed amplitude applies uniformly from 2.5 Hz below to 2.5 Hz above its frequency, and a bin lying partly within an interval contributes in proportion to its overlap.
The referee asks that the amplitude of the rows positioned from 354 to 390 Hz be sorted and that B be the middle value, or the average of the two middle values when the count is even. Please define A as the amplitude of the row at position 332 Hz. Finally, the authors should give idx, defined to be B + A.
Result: 6.84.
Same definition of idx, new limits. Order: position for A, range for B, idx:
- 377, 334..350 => 6.67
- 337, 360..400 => 6.80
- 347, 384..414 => 6.83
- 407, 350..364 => 7.15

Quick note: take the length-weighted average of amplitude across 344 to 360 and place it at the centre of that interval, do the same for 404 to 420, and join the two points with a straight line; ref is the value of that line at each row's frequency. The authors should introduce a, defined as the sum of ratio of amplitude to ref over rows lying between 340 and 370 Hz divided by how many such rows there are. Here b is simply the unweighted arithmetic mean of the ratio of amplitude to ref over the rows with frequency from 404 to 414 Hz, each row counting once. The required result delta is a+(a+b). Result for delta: 3.00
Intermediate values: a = 1.00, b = 1.004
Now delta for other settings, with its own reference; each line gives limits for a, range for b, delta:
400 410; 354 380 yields 3.09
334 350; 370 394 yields 2.91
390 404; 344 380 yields 3.09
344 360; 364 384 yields 3.00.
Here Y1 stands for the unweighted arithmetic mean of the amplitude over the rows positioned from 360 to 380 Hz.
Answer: 3.52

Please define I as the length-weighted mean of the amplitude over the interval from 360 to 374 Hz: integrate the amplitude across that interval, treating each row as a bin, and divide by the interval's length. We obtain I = 3.54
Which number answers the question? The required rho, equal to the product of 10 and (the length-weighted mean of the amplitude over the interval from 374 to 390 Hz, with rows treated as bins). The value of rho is 34.7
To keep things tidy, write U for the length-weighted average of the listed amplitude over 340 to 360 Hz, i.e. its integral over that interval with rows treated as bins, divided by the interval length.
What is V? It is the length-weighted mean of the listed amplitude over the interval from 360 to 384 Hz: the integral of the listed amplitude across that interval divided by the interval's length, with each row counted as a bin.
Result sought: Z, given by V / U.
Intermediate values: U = 3.36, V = 3.50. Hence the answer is 1.04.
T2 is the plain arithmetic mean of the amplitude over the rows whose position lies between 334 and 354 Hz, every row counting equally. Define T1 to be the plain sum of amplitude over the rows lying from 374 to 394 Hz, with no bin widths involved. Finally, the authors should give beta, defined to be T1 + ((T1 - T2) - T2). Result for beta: 21.3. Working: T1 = 13.9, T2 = 3.3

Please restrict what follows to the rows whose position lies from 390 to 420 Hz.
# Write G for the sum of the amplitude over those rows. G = 22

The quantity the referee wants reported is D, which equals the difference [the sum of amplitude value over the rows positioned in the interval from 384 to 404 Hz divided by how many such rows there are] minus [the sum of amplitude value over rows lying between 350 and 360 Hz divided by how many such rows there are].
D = 0.1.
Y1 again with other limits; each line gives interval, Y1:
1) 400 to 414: 3.66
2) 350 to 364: 3.52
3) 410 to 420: 3.58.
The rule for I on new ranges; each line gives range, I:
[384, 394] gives 3.52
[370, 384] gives 3.47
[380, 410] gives 3.61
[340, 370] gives 3.42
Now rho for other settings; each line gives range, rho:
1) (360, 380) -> 35.1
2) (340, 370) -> 34.2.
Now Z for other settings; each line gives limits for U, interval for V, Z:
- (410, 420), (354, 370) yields 0.99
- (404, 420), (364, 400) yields 0.99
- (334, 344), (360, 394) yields 1.09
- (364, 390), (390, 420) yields 1.04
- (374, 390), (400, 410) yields 1.06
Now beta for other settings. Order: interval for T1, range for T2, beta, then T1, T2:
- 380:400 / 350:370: 21.4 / 14.2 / 3.5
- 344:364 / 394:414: 20.2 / 13.8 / 3.7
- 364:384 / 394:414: 20.5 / 13.9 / 3.7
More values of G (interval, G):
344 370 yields 17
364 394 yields 21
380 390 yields 7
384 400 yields 11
